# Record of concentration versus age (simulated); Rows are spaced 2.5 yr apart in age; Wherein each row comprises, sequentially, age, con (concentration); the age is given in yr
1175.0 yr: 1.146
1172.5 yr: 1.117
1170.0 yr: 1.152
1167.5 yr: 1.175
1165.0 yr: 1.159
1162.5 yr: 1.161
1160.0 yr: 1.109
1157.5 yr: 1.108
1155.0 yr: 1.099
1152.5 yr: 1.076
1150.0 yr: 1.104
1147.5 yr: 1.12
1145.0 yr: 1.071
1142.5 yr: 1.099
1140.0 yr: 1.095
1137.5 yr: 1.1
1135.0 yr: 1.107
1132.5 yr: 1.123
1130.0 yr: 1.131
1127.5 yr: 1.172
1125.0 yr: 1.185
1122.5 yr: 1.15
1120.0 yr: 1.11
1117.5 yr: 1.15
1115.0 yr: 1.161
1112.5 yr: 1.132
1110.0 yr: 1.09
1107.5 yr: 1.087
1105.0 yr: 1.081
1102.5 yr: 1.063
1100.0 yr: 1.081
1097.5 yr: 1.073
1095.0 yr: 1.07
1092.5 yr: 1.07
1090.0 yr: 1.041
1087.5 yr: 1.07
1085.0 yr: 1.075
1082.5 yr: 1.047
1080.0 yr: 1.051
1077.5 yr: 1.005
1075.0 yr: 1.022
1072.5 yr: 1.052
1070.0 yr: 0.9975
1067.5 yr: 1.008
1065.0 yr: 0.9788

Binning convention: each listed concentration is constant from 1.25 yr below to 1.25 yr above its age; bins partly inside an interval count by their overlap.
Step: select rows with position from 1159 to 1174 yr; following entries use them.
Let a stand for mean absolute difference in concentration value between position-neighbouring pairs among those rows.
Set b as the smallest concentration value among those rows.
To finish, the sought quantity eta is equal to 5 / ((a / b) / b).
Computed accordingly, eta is 240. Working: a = 0.026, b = 1.109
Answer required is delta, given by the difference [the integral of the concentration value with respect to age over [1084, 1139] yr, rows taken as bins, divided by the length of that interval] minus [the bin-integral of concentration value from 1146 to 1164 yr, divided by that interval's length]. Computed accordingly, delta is -0.01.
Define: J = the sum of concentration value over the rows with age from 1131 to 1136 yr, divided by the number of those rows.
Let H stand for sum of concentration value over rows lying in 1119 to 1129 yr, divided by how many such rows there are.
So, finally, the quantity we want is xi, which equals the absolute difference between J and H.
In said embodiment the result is 0.039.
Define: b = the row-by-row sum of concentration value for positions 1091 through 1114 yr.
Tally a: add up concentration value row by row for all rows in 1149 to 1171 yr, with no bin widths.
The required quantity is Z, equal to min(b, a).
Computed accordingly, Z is 9.75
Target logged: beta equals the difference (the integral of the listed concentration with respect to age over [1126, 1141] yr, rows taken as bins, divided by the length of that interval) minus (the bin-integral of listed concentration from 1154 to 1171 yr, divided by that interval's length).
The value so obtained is -0.015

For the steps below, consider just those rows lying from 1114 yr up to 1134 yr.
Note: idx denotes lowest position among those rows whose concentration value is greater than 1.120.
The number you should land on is 1115.0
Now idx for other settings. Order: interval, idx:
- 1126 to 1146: 1127.5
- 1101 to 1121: 1112.5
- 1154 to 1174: 1162.5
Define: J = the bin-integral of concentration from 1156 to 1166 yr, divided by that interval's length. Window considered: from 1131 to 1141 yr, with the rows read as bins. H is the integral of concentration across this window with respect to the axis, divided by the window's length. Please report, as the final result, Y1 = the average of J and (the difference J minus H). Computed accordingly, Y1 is 0.58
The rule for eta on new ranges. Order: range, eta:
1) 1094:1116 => 356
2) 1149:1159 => 289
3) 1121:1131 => 216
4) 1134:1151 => 316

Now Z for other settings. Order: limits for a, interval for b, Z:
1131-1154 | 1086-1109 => 9.64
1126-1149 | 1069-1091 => 9.36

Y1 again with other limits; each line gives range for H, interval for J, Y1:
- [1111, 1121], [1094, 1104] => 0.50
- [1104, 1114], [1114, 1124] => 0.59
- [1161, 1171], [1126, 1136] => 0.55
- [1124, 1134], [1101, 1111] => 0.50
